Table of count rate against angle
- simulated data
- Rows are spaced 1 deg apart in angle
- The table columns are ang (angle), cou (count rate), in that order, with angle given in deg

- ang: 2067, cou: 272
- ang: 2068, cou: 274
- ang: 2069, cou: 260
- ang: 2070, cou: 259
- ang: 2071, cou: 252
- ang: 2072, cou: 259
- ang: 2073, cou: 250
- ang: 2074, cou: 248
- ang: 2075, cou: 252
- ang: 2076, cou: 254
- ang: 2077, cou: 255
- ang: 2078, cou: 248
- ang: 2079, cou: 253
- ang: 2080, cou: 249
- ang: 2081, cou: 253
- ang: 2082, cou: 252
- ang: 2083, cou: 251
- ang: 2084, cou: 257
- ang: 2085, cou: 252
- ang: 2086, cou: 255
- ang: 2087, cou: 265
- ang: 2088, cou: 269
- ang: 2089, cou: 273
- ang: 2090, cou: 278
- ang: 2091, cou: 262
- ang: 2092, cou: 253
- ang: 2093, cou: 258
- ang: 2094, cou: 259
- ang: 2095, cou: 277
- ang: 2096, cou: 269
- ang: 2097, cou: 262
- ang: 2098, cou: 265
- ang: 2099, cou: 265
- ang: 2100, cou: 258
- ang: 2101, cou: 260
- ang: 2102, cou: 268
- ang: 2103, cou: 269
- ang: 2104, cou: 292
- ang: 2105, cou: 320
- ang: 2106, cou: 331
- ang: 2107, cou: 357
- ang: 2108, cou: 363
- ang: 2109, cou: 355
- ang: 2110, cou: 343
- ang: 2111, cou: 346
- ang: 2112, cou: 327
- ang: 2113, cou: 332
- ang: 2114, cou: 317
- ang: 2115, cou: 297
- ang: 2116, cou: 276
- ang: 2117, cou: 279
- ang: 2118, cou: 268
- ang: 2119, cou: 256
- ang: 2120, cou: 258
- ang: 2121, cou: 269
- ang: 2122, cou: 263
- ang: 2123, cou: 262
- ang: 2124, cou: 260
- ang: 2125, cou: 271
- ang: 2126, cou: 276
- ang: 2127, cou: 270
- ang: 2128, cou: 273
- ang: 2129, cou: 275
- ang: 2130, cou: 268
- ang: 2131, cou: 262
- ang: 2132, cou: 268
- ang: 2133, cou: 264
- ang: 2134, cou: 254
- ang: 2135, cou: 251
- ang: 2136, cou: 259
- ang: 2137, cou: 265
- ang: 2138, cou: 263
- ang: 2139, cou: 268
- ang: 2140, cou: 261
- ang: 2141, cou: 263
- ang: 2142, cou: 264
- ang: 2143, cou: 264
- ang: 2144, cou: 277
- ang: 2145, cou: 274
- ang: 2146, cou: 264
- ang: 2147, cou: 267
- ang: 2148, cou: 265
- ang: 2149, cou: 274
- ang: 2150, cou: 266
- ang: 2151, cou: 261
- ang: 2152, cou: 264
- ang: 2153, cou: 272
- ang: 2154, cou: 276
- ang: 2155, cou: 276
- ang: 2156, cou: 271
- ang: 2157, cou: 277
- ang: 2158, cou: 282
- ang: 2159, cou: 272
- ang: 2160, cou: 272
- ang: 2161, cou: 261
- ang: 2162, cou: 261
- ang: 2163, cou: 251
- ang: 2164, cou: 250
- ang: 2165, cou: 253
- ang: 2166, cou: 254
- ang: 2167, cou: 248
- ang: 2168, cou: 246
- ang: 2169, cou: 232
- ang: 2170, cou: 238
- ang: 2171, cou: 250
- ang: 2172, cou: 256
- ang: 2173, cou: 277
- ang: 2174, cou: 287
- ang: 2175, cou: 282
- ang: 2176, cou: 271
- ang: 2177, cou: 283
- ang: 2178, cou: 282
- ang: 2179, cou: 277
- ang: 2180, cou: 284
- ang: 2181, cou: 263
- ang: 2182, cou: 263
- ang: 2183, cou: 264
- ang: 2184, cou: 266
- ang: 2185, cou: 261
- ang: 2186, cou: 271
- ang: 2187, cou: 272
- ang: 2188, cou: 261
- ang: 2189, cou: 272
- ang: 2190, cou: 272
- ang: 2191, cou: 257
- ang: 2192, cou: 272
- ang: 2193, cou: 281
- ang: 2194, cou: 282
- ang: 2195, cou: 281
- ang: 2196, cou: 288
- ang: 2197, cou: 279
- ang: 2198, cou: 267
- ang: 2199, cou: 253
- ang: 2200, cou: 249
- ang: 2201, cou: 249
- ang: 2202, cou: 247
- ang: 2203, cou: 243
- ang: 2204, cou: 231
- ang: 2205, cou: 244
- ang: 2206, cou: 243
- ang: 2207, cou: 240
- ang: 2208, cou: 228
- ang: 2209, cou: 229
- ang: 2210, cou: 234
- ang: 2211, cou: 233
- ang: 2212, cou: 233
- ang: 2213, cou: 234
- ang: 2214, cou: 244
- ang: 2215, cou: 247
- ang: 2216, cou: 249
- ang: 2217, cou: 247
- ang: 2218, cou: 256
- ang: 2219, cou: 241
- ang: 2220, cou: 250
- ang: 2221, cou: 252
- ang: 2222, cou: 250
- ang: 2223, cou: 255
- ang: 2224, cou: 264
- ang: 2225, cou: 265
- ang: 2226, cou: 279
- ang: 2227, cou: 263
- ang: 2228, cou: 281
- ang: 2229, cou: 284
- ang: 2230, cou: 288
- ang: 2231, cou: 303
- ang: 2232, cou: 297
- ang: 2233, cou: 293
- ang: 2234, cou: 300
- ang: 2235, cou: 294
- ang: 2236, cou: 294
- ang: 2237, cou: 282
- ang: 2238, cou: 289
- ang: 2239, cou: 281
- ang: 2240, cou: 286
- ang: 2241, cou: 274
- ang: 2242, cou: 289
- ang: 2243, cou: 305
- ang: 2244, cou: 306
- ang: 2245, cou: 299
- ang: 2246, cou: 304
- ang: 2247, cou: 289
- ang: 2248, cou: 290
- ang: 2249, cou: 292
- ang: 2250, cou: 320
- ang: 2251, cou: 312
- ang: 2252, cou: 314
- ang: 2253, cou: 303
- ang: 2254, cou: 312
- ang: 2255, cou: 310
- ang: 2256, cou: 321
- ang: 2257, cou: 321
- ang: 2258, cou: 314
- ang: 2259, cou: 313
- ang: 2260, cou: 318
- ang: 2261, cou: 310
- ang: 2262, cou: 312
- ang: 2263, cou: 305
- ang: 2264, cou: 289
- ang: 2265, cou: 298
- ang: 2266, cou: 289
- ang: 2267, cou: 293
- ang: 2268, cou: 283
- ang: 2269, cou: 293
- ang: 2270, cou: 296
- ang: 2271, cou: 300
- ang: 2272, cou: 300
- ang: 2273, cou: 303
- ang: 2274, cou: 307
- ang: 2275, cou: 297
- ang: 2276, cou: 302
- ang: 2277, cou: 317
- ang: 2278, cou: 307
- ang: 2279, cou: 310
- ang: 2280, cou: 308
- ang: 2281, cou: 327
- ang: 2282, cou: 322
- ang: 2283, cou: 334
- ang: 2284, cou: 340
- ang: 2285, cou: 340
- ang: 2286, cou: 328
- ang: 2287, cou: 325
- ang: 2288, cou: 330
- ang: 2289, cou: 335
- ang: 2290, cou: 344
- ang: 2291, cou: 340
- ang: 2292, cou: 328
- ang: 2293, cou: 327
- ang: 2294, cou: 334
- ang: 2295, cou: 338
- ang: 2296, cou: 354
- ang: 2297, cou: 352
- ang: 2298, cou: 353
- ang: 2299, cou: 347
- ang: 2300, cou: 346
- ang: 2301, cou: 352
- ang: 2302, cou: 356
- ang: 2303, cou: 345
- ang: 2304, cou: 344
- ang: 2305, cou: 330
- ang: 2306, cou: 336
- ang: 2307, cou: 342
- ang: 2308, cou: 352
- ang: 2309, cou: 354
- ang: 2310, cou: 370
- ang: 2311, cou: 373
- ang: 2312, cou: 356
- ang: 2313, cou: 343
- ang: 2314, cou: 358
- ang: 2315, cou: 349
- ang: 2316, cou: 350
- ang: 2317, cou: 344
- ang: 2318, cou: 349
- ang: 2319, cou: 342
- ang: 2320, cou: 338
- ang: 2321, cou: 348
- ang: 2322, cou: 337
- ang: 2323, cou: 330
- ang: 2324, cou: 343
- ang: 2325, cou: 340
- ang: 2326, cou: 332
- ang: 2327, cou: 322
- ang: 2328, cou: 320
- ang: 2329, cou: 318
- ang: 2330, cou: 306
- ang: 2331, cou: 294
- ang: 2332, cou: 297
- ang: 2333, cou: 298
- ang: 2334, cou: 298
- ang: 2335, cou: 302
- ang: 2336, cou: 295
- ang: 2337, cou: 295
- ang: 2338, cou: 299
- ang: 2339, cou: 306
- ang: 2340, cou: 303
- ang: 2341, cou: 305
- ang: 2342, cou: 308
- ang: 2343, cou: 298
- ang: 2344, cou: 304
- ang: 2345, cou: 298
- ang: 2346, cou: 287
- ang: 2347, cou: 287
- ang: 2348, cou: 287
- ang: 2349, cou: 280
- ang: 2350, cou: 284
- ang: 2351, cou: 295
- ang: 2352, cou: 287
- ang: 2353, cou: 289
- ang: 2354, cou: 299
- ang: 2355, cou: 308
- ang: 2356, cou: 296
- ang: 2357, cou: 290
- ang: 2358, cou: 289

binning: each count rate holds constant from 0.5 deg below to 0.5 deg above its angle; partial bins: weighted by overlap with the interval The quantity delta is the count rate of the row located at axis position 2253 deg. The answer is 303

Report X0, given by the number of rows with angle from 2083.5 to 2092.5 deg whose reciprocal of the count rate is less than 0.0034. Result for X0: 0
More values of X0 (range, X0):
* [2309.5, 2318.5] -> 9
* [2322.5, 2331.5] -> 8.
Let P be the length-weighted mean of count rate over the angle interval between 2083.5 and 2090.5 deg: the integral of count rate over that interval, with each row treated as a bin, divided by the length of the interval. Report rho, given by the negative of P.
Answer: -264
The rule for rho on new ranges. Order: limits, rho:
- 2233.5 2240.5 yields -289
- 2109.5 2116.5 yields -320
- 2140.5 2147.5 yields -268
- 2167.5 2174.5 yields -255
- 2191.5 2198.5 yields -279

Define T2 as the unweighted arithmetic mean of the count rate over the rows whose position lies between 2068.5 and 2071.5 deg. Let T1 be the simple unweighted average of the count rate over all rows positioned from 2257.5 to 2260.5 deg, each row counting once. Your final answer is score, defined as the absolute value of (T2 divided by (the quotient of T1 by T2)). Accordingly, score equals 210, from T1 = 315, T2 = 257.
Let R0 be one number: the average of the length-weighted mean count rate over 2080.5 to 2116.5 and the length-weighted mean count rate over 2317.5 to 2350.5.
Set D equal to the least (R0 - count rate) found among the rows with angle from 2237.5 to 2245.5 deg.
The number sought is -8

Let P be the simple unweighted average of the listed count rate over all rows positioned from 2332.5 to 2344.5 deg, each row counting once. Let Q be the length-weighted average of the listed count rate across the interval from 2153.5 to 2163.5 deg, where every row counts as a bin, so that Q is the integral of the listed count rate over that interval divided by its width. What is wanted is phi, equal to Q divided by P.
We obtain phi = 0.90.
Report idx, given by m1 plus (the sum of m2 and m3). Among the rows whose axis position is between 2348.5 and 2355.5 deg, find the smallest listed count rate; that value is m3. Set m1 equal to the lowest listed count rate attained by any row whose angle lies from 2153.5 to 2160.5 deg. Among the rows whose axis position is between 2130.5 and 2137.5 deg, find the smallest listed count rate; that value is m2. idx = 802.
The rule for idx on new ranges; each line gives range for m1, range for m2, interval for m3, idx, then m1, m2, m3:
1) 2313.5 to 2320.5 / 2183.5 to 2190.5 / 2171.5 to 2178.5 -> 855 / 338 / 261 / 256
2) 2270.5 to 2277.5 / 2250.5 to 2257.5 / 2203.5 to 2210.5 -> 828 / 297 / 303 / 228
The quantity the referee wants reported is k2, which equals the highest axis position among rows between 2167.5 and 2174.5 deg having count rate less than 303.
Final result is 2174 deg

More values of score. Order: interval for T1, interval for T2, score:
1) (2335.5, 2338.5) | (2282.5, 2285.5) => 386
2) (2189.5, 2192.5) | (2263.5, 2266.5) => 319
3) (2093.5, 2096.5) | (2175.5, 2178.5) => 289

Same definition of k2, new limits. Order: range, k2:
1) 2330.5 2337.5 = 2337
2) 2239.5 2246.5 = 2245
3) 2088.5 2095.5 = 2095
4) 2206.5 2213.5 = 2213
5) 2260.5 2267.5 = 2267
